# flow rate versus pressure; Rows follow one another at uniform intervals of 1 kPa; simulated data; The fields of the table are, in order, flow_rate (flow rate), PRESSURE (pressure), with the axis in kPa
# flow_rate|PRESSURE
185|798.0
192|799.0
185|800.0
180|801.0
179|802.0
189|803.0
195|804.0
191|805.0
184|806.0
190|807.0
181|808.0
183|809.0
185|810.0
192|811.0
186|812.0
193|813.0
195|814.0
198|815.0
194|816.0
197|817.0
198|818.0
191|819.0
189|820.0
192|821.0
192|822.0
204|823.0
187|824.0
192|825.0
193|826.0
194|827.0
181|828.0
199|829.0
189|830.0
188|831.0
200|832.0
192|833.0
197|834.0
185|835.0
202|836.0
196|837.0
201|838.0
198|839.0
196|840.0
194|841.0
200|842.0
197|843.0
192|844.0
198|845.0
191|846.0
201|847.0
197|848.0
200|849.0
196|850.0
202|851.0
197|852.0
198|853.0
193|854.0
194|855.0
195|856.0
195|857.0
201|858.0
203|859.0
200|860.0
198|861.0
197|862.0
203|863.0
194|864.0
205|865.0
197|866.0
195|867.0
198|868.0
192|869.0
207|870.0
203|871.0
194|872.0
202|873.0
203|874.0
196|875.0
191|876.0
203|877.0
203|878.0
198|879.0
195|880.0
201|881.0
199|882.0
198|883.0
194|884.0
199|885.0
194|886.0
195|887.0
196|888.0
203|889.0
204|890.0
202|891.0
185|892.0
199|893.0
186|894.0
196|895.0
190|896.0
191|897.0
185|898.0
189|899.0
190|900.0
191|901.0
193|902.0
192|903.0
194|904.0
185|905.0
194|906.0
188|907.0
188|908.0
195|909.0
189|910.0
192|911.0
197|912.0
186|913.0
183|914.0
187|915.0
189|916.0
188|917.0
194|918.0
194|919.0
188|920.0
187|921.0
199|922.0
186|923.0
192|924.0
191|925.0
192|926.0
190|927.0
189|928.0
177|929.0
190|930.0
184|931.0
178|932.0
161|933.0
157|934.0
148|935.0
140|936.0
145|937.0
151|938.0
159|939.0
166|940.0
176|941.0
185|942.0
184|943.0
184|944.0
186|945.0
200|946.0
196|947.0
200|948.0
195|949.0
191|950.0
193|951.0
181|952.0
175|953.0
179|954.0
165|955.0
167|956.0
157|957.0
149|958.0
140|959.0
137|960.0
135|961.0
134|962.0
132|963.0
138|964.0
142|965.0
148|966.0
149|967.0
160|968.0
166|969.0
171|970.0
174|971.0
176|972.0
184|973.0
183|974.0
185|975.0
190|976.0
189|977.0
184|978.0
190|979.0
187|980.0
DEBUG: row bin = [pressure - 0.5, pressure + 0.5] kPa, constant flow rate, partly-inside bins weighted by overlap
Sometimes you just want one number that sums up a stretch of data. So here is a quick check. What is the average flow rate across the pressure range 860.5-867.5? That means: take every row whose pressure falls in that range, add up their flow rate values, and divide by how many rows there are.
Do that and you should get 198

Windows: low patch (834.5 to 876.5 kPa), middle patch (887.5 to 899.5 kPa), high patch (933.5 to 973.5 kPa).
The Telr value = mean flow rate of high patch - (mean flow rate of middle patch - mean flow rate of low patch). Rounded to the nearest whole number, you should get 169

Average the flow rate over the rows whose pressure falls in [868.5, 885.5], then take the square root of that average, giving 14.1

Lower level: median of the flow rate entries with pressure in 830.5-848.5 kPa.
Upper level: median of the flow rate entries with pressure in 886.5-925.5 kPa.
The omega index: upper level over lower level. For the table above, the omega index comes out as 0.97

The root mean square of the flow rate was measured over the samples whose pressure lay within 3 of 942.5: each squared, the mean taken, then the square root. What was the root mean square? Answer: 180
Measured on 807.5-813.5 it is 187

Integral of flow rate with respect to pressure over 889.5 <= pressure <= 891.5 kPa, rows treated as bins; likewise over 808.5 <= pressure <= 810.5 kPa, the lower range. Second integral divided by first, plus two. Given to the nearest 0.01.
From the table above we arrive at 2.91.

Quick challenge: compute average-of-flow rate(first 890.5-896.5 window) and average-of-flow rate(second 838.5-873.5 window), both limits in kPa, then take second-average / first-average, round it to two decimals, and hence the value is 1.02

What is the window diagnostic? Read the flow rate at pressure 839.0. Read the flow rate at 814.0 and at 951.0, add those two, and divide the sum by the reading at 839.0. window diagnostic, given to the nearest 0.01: 1.96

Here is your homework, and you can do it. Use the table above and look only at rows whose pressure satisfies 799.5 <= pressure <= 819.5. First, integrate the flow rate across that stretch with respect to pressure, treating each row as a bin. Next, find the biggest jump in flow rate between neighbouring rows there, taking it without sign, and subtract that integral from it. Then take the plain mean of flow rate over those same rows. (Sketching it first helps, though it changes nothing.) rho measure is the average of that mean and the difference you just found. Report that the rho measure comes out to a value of -1793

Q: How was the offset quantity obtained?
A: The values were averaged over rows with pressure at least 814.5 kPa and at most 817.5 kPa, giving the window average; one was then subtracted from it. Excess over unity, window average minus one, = 195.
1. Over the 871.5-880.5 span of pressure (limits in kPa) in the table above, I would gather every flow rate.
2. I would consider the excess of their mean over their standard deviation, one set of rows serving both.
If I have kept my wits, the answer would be 194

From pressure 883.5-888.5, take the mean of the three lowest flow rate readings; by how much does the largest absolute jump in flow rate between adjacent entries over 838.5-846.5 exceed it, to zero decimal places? -187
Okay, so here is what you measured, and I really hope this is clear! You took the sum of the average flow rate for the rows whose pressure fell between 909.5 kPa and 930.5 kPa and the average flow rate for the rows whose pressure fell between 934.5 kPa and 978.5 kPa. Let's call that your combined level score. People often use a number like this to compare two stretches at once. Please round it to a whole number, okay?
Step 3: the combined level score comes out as 357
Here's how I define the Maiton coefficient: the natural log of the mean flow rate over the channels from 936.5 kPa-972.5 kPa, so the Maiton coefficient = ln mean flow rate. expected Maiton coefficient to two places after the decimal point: 5.11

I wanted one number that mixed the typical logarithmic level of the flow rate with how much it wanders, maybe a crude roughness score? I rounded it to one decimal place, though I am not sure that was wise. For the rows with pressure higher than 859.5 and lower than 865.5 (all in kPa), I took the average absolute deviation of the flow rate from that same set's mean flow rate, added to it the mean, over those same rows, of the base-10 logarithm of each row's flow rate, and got 5.5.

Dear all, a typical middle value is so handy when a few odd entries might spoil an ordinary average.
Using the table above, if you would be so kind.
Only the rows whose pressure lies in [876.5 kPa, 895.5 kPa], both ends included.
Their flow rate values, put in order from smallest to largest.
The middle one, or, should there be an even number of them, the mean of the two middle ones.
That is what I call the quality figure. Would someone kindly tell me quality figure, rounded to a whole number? 198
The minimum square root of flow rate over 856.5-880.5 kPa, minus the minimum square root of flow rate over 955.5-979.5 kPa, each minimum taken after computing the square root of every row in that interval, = 2.33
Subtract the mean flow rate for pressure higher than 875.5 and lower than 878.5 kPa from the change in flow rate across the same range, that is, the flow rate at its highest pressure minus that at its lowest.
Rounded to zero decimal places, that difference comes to -187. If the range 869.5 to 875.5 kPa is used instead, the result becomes -212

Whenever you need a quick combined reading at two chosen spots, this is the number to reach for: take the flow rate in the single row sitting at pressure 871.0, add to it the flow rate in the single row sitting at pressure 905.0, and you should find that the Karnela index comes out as 388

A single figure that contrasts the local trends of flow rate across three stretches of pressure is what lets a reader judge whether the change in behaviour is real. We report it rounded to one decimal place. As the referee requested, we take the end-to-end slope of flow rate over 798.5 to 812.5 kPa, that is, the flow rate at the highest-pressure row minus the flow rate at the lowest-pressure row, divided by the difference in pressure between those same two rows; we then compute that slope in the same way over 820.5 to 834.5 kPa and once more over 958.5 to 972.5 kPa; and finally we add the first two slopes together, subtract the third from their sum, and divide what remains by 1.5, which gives -1.9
